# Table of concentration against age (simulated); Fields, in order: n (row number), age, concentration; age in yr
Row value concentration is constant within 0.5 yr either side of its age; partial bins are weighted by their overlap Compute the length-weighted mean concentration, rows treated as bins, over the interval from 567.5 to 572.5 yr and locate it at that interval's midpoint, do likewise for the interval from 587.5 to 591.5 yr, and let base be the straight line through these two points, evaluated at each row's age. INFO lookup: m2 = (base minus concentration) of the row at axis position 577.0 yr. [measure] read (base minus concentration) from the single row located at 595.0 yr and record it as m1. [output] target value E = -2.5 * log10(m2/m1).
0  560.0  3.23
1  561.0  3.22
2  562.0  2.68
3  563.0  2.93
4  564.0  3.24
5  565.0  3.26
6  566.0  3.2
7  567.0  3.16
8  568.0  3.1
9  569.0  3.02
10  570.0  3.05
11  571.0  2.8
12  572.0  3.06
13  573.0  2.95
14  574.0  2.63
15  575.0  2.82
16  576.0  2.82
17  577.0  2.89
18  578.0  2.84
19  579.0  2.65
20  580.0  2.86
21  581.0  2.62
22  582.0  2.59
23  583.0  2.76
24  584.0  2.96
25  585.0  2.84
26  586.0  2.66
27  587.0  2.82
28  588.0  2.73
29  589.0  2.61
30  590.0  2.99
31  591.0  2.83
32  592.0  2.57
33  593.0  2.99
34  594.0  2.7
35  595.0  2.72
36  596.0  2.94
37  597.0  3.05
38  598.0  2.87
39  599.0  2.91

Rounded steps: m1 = 0.01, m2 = 0.04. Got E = -1.6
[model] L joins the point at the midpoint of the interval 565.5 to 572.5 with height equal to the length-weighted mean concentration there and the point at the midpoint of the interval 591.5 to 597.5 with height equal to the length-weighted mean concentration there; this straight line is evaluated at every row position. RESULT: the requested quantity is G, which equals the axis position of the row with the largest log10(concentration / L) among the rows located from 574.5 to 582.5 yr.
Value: 577.0 yr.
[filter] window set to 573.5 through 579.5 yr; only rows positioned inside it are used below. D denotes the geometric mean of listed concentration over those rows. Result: 2.77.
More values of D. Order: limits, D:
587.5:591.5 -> 2.79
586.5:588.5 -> 2.77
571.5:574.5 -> 2.87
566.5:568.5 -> 3.13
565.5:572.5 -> 3.05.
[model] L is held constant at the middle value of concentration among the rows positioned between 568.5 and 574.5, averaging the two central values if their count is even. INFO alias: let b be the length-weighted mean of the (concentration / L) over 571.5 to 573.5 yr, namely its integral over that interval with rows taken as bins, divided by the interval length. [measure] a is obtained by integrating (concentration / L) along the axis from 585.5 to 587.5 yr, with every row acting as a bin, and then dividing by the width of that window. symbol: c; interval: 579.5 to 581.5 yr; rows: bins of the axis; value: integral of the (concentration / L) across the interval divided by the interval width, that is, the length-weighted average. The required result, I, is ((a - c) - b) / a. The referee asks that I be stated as -1.10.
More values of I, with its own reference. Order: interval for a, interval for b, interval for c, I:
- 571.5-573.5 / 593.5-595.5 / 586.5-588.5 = -0.83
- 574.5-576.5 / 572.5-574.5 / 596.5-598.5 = -1.04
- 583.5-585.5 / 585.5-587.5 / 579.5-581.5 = -0.89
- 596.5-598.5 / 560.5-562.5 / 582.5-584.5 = -0.96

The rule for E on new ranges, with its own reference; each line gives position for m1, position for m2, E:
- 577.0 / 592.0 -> -1.7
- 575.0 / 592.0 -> -0.4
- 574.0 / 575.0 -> 1.0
